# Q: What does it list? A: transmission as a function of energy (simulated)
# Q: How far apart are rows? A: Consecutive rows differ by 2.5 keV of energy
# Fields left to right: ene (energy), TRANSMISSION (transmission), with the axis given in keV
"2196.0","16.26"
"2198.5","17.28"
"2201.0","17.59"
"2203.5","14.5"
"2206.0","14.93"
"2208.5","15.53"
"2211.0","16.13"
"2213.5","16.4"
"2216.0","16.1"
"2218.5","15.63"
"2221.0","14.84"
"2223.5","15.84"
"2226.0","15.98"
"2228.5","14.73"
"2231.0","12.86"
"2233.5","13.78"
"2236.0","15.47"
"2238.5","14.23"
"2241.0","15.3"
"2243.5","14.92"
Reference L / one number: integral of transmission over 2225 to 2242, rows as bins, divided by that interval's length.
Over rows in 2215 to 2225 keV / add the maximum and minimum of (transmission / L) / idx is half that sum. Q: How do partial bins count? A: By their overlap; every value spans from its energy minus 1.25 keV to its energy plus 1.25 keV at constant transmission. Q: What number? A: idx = 1.06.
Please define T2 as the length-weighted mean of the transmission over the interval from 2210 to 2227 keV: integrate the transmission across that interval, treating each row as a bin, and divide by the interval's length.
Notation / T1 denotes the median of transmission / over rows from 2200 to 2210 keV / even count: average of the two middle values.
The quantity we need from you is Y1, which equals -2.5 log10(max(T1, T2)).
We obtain -2.999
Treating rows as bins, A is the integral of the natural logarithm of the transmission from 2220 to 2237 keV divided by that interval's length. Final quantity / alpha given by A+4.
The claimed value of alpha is 6.69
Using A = 2.690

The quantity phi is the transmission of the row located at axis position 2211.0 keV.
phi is 16.13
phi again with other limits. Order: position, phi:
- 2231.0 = 12.86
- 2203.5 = 14.5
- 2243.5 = 14.92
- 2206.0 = 14.93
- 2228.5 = 14.73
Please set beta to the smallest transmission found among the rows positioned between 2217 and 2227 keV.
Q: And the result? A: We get 14.84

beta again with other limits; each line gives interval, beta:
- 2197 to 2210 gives 14.5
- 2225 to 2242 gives 12.86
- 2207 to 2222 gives 14.84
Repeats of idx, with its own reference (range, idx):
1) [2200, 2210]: 1.10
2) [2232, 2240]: 1.00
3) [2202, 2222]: 1.06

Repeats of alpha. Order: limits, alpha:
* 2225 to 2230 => 6.72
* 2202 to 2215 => 6.74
